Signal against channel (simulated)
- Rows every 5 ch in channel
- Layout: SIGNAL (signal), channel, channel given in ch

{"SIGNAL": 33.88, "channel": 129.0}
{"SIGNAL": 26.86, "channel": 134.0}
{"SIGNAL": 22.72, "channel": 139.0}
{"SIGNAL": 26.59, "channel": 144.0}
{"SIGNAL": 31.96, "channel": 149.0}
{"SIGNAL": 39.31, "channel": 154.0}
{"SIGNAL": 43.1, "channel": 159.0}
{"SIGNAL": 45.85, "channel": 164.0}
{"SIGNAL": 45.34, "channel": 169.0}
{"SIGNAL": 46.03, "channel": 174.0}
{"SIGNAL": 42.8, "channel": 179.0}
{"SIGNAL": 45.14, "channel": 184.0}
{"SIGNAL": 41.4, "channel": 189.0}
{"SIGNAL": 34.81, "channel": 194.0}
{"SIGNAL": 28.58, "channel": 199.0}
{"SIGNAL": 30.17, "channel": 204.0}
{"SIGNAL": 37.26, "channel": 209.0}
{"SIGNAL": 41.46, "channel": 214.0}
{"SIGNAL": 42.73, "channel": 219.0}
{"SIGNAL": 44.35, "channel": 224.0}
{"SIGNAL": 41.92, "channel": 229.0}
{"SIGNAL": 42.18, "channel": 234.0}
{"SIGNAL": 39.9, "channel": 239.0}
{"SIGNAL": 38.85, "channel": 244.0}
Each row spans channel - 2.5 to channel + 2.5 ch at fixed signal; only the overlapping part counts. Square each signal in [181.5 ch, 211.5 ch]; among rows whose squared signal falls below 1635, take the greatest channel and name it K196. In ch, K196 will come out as 209.0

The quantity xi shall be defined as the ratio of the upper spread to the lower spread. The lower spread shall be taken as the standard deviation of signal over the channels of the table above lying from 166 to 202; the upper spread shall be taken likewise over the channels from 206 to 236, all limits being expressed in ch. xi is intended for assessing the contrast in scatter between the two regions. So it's 0.36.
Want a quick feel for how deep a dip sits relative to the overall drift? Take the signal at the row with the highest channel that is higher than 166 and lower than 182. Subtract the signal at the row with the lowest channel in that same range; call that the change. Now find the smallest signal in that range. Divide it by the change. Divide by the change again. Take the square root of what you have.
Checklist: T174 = 2.6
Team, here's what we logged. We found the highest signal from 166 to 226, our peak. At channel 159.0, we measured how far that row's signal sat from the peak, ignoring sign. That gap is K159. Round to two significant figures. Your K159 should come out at 2.9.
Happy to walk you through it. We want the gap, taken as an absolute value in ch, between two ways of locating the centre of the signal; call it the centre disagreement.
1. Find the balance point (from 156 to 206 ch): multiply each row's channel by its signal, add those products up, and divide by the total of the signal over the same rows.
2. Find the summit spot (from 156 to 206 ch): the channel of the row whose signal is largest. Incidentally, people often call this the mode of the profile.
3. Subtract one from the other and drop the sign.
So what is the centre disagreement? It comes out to 5.6 ch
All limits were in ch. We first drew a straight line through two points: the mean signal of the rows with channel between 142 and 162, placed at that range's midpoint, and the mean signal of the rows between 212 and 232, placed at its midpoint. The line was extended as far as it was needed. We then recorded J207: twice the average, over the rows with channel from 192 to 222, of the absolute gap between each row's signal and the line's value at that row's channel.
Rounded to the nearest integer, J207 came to 11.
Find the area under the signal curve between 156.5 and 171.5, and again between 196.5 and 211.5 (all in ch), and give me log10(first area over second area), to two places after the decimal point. 0.15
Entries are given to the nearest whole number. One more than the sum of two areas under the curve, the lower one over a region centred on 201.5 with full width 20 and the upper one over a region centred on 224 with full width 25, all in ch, 1718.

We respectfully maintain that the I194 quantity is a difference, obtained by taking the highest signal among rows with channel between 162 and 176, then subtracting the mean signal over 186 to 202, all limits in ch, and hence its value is 11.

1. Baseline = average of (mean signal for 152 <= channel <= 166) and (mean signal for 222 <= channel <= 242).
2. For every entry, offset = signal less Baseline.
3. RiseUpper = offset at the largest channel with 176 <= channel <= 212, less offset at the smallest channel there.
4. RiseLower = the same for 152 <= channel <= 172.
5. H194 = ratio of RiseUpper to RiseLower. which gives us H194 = -0.9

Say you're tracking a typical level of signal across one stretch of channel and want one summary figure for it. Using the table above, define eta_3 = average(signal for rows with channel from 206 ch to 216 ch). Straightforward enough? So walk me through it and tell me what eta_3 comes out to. 39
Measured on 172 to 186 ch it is 45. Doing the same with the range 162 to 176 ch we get 46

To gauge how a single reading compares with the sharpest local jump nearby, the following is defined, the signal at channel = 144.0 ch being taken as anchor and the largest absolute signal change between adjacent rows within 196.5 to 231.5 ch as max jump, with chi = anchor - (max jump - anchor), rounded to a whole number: 46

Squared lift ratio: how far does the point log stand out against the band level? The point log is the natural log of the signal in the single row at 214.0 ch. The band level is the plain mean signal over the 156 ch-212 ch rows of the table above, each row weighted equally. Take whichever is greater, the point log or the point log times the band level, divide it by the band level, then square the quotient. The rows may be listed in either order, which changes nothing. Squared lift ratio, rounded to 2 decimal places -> 13.87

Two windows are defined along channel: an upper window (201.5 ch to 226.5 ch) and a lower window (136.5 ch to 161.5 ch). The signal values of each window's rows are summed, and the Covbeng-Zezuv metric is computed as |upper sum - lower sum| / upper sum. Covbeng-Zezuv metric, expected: 0.16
